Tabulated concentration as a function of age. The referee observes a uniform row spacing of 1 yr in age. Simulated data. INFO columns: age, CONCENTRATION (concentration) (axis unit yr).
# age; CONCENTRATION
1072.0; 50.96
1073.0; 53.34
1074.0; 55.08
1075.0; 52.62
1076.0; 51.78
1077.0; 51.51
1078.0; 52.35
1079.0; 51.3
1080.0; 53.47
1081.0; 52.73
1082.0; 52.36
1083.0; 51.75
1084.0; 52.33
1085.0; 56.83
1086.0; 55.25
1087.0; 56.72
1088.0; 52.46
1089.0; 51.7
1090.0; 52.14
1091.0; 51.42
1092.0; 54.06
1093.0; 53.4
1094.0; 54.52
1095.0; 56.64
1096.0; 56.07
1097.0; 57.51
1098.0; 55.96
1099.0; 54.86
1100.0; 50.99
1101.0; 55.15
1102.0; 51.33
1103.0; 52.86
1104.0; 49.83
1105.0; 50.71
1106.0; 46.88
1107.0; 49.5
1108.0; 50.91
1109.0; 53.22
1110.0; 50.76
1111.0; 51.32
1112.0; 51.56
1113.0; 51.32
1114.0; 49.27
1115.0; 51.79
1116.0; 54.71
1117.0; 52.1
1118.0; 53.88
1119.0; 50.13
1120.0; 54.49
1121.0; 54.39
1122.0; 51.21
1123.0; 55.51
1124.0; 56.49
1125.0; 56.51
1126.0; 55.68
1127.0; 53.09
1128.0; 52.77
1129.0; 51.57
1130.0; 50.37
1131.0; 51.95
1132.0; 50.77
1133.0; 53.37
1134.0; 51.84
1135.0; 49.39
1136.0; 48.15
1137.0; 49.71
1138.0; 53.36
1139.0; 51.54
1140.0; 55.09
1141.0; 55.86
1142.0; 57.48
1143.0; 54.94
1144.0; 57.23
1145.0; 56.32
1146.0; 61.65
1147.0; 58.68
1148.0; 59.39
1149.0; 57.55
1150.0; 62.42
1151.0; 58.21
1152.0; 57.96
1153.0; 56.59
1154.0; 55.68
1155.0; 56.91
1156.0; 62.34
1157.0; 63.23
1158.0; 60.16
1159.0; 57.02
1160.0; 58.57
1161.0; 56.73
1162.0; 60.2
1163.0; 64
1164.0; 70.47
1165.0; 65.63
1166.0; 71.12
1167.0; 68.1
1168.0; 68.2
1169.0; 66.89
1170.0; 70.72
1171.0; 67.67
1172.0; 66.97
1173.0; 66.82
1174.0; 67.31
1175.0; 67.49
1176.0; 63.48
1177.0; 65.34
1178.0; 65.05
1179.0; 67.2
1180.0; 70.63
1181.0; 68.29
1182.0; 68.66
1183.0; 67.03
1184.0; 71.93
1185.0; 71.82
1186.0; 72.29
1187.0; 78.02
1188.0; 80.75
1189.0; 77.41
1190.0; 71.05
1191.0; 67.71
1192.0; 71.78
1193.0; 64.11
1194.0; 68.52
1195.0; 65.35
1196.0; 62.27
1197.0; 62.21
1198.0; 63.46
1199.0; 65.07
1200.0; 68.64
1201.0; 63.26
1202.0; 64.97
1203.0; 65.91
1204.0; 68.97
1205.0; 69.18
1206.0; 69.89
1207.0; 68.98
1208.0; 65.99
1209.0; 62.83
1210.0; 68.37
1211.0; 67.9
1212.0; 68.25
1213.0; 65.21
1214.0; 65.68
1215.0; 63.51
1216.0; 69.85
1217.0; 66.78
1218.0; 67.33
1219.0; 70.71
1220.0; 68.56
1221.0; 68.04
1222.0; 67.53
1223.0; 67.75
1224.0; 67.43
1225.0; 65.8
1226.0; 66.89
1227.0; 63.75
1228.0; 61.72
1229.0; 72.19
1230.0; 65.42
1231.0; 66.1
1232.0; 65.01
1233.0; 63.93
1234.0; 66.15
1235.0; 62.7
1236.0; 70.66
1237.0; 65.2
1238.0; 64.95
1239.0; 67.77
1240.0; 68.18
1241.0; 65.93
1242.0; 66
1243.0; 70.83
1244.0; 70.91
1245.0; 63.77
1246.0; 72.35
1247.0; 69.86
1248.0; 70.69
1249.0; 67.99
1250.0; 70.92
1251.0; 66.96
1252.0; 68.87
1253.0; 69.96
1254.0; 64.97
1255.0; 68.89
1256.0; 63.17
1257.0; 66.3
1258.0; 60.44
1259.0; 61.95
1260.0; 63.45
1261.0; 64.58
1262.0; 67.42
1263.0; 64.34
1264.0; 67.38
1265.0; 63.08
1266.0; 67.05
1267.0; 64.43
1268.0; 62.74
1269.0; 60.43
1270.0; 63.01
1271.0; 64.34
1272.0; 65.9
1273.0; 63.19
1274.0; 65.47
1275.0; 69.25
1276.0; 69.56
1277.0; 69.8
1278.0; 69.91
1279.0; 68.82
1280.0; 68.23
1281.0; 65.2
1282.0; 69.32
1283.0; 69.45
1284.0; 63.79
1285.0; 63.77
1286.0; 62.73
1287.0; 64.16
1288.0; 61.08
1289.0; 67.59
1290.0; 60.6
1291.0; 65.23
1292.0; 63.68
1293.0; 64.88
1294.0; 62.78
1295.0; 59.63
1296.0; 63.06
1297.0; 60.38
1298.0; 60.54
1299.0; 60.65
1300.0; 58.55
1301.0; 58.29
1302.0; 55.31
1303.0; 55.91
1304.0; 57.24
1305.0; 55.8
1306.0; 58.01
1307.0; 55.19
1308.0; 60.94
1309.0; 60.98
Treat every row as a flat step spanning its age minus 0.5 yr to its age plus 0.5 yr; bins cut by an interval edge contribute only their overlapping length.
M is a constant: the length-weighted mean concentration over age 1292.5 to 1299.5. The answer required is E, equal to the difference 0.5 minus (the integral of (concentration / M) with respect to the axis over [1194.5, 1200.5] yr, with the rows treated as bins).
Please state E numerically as -5.8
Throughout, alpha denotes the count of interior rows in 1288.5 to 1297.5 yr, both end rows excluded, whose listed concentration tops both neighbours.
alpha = 3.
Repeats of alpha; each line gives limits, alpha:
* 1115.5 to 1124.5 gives 2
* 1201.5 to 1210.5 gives 1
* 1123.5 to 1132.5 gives 2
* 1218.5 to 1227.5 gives 2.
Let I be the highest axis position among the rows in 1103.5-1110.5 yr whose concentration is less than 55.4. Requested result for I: 1110.0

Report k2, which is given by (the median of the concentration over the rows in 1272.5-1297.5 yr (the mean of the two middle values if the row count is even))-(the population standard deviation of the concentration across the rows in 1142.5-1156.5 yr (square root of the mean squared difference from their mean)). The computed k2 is 62.6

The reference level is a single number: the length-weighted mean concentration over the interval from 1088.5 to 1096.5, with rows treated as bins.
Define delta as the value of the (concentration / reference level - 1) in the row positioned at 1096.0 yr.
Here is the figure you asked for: 0.04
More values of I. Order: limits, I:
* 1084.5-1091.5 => 1091.0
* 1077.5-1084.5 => 1084.0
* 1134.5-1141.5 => 1140.0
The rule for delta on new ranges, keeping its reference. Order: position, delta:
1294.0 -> 0.17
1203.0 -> 0.23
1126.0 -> 0.04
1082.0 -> -0.03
